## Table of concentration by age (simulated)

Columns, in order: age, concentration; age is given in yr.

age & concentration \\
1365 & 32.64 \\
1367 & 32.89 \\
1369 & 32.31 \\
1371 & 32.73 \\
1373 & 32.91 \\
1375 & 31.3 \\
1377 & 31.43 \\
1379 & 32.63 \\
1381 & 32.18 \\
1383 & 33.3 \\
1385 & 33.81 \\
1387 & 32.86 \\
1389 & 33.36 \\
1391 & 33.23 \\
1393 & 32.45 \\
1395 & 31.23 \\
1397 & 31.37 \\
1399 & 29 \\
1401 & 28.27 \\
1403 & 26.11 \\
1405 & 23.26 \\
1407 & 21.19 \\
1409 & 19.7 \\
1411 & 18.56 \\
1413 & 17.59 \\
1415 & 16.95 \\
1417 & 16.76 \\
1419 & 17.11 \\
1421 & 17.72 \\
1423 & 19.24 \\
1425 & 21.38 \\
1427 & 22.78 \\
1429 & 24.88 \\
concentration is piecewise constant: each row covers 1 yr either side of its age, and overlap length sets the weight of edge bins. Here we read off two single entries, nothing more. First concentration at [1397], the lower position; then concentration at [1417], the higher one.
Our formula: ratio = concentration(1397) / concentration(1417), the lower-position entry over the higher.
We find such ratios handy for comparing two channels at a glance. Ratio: 1.9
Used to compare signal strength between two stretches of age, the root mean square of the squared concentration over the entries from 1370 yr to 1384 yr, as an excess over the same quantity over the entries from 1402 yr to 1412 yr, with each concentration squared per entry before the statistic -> 553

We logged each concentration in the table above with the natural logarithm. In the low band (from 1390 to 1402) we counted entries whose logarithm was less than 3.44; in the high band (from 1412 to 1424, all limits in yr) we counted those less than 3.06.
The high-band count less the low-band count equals 4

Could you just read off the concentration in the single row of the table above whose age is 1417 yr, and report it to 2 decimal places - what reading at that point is 16.76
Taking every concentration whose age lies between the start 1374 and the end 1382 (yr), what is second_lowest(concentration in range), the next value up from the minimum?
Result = 31.43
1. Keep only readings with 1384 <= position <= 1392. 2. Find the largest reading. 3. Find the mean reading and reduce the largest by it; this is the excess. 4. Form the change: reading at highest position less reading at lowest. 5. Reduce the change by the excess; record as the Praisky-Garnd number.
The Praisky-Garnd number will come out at -1.1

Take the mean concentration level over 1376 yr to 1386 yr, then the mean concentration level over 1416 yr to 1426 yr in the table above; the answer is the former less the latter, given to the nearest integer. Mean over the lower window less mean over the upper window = 14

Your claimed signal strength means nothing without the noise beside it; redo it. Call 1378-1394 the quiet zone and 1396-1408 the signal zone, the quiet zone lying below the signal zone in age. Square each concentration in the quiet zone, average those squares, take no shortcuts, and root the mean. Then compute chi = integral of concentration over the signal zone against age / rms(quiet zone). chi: 10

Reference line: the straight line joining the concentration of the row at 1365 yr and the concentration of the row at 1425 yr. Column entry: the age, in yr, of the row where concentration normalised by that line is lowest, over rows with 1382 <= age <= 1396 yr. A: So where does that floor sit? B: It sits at 1383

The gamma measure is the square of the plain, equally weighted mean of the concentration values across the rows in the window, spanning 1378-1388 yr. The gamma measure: 1086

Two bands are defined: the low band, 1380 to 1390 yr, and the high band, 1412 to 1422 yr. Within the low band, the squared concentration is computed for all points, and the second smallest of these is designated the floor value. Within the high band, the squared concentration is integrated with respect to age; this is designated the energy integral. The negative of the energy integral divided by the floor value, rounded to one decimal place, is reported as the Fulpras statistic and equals -2.7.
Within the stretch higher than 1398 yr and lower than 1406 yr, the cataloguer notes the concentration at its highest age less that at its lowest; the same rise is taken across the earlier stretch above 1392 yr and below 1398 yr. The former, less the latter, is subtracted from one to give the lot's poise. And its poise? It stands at 6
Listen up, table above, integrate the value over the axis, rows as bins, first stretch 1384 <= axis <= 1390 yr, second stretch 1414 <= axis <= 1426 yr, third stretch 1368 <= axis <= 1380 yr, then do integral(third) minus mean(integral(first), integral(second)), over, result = 177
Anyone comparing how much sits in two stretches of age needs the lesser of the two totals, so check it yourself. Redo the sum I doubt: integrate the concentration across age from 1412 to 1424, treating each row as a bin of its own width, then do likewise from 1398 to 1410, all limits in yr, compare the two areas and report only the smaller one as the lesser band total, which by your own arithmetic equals 211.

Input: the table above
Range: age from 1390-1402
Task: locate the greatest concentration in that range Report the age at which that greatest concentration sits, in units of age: 1391 yr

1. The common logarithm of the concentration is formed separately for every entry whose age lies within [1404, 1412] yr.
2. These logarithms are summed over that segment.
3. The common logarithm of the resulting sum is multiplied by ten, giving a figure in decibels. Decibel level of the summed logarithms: 7.21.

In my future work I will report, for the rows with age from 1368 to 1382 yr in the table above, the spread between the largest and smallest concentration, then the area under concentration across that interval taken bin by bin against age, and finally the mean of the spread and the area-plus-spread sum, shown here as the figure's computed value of 227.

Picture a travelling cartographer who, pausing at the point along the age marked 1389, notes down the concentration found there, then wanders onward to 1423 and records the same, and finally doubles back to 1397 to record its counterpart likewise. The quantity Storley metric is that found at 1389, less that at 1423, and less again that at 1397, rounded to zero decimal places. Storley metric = -17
